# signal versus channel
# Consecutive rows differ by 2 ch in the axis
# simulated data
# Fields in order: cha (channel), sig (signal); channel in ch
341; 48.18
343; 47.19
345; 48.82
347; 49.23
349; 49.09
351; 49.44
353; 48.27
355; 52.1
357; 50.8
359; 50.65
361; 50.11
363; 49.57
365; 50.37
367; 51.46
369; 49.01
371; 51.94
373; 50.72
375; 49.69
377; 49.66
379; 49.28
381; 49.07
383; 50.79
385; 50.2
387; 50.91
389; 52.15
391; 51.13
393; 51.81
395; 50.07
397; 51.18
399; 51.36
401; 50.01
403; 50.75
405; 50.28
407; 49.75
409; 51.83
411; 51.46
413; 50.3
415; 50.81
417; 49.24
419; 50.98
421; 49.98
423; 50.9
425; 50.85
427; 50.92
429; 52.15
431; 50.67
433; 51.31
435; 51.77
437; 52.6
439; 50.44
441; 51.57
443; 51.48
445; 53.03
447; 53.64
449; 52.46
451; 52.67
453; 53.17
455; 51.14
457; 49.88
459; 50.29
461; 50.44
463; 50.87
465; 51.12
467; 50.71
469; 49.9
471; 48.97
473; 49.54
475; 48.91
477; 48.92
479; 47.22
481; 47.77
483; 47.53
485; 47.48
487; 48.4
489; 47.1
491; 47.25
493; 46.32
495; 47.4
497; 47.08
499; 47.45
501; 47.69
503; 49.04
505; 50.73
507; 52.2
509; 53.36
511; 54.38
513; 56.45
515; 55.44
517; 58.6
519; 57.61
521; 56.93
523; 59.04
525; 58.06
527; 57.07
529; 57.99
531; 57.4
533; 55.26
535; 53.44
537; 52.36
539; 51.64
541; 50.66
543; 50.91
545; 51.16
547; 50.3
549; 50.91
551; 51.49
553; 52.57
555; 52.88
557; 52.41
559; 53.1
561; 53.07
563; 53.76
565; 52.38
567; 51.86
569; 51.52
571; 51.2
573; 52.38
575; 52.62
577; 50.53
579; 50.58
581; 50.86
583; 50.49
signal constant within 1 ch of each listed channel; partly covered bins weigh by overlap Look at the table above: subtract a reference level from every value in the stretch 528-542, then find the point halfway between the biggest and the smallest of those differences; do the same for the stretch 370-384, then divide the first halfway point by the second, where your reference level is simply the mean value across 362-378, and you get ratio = 20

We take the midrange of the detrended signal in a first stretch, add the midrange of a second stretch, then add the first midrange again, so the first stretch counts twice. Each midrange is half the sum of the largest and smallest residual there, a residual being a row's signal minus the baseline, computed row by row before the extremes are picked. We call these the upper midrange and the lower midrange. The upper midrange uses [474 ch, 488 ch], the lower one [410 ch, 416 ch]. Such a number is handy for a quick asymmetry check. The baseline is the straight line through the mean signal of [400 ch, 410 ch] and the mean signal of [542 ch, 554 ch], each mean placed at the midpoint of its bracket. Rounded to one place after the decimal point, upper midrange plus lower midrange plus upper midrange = -5.3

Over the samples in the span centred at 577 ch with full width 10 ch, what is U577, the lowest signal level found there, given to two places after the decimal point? 50.53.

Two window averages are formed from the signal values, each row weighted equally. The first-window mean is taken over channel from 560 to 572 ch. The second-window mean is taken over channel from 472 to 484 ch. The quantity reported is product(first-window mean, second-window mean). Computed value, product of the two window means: 2527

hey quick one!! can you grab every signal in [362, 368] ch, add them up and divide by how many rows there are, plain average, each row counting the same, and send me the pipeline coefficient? 50.5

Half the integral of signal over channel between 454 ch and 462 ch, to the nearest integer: 202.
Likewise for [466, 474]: 199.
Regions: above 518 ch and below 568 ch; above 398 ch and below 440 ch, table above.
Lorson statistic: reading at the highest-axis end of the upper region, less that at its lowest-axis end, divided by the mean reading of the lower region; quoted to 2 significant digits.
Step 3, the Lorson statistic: -0.11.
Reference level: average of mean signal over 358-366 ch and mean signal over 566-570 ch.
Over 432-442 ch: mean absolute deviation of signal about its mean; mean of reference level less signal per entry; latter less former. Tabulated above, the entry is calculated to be -1.1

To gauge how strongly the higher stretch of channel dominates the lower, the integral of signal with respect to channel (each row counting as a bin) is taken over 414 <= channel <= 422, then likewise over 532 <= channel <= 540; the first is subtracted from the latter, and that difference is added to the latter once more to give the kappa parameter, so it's 449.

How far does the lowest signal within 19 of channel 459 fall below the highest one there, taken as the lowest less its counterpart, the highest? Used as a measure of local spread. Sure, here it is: -4.7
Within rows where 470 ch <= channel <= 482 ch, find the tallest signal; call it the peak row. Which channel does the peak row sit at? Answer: 473 ch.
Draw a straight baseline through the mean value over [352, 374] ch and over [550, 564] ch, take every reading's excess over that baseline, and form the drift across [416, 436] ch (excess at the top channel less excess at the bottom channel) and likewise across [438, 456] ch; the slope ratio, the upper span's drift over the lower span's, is 0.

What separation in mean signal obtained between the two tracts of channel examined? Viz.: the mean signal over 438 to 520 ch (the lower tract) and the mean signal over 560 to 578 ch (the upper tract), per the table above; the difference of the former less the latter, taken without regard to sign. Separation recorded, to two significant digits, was 1.5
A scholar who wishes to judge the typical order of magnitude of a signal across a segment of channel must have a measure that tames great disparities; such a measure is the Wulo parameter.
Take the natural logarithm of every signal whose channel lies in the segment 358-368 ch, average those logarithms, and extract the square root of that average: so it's 1.980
